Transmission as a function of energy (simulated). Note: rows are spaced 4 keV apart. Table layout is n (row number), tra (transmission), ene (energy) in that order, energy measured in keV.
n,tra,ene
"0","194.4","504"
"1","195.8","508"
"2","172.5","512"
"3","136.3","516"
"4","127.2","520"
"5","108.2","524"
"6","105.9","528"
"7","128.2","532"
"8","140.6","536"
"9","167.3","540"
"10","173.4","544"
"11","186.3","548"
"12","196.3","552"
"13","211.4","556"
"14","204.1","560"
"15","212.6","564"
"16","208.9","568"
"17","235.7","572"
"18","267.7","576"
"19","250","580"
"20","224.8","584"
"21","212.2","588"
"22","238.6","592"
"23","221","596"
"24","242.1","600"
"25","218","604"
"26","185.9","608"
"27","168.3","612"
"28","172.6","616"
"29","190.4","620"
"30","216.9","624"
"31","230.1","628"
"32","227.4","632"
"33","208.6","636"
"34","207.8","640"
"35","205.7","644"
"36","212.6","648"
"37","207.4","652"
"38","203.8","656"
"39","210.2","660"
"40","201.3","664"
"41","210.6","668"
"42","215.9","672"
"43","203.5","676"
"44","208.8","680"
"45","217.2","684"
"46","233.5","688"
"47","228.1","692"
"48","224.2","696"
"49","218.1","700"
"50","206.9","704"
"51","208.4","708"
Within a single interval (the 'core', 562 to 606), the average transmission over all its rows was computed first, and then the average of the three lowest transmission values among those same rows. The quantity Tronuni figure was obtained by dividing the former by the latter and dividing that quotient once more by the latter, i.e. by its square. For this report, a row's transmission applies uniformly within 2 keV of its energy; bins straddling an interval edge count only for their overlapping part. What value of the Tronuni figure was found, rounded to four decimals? 0.0052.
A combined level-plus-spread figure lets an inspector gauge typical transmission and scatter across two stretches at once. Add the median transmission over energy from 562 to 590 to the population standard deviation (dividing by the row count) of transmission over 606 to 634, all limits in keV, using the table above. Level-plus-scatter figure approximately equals 249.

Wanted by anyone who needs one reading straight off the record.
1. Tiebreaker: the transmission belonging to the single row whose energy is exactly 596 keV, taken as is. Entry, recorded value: 221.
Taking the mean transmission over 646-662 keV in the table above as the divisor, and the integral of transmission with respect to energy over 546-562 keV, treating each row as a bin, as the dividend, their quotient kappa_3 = 15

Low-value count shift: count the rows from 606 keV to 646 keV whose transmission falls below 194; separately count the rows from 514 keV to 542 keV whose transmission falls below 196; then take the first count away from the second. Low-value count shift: 3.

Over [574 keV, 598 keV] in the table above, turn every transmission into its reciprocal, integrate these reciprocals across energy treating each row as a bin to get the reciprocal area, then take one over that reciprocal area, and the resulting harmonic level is 10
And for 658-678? 10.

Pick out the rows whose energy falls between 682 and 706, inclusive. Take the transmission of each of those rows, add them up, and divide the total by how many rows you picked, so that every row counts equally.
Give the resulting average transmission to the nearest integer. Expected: 221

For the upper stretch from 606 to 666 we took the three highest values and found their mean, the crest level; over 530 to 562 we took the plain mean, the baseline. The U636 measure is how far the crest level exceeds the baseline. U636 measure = 49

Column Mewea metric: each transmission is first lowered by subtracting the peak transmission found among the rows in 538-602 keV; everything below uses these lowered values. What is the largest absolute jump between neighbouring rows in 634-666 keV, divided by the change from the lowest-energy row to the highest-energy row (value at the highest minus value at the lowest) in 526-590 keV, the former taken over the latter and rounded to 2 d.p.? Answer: 0.08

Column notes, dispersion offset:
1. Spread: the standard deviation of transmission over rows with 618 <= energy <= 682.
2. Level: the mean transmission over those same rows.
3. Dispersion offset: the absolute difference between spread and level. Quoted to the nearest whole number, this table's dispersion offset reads 201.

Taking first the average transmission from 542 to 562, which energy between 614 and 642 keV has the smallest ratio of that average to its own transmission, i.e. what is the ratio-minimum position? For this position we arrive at 628 keV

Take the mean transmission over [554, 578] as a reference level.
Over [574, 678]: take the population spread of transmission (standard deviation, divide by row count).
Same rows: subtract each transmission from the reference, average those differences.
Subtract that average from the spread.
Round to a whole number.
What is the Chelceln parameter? 12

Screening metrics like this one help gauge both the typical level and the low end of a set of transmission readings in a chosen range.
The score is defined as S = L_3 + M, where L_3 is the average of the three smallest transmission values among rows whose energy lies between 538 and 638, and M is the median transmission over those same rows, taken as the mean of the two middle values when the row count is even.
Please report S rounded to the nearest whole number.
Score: 382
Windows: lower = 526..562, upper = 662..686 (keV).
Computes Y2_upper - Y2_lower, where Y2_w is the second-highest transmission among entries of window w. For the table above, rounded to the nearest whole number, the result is 12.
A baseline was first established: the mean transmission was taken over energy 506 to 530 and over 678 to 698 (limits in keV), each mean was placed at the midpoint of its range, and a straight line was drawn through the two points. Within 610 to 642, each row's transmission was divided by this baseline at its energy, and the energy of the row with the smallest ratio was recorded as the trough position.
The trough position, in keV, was 612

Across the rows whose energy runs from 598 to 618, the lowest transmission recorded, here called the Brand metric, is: 168.3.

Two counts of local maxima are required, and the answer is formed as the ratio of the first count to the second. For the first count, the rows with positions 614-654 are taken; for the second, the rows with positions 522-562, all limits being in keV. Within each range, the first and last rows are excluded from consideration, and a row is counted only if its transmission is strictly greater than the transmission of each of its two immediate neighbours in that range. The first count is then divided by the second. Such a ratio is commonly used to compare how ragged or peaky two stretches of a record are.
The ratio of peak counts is 2.0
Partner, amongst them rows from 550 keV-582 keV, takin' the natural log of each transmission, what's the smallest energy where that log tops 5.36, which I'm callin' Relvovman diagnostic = 572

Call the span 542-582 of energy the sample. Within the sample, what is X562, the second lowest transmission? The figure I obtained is 186.3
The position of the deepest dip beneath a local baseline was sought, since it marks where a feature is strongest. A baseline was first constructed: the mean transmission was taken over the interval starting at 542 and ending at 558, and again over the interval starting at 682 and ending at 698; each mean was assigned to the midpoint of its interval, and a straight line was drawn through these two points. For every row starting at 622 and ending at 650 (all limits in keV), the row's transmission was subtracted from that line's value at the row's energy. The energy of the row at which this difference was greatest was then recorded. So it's 644 keV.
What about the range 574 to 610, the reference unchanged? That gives 608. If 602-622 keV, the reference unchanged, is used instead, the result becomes 612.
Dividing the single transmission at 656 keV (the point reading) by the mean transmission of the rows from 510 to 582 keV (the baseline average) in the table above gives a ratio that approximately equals 1.13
